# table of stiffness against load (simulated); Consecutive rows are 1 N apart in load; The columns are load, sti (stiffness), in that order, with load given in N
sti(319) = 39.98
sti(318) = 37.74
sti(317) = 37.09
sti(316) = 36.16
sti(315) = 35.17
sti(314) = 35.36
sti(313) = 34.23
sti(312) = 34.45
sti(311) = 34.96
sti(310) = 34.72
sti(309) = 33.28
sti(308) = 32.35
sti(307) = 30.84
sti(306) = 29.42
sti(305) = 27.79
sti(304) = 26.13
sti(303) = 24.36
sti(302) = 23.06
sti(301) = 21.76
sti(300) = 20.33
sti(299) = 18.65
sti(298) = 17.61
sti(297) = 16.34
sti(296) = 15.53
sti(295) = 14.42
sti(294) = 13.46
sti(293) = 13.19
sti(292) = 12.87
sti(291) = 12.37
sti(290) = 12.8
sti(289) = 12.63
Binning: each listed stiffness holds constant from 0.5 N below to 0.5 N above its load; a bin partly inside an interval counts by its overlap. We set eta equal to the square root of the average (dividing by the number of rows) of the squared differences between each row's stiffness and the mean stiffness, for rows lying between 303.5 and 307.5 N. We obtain 1.8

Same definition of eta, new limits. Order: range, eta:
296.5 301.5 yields 1.9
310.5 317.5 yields 0.9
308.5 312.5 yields 0.6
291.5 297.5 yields 1.3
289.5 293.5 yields 0.3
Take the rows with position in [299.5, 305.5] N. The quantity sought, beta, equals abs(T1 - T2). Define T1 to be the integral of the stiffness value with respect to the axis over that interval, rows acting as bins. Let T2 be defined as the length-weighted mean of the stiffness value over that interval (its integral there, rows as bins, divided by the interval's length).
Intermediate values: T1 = 143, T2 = 24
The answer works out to 120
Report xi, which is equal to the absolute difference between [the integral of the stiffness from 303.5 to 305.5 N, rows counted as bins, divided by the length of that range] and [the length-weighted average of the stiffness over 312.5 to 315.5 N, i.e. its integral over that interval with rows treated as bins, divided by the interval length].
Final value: 8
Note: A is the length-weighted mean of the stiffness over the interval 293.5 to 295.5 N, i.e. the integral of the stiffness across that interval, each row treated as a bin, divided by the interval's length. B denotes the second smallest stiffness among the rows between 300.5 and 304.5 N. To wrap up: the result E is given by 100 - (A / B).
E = 99.4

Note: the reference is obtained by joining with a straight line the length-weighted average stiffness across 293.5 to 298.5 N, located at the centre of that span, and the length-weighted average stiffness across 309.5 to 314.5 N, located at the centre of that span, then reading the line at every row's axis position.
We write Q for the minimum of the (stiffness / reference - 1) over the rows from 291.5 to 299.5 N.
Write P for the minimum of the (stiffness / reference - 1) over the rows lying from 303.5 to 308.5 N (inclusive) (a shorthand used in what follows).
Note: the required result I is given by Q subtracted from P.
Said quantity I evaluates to 0.06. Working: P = 0.041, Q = -0.023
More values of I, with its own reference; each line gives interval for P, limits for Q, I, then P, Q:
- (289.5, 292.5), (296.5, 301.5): 0.23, 0.208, -0.023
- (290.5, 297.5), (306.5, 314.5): 0.03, -0.020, -0.048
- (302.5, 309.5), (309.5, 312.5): 0.03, 0.019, -0.008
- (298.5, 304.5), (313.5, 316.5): 0.06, -0.023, -0.086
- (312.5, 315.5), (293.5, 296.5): -0.09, -0.083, 0.004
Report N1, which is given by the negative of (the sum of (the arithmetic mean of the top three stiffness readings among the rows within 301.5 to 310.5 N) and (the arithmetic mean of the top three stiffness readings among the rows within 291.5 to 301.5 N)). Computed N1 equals -54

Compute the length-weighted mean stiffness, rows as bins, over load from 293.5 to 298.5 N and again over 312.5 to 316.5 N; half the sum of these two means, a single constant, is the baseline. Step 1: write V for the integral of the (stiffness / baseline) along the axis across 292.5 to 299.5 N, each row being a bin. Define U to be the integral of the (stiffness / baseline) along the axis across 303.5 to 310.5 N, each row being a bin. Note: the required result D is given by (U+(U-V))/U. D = 1.5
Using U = 8.5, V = 4.3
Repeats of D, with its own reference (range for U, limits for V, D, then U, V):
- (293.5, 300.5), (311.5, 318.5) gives -0.2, 4.6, 9.9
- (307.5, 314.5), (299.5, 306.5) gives 1.3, 9.4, 6.8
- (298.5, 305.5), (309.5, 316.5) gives 0.5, 6.4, 9.7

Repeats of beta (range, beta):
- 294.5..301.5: 107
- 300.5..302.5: 22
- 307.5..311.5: 101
